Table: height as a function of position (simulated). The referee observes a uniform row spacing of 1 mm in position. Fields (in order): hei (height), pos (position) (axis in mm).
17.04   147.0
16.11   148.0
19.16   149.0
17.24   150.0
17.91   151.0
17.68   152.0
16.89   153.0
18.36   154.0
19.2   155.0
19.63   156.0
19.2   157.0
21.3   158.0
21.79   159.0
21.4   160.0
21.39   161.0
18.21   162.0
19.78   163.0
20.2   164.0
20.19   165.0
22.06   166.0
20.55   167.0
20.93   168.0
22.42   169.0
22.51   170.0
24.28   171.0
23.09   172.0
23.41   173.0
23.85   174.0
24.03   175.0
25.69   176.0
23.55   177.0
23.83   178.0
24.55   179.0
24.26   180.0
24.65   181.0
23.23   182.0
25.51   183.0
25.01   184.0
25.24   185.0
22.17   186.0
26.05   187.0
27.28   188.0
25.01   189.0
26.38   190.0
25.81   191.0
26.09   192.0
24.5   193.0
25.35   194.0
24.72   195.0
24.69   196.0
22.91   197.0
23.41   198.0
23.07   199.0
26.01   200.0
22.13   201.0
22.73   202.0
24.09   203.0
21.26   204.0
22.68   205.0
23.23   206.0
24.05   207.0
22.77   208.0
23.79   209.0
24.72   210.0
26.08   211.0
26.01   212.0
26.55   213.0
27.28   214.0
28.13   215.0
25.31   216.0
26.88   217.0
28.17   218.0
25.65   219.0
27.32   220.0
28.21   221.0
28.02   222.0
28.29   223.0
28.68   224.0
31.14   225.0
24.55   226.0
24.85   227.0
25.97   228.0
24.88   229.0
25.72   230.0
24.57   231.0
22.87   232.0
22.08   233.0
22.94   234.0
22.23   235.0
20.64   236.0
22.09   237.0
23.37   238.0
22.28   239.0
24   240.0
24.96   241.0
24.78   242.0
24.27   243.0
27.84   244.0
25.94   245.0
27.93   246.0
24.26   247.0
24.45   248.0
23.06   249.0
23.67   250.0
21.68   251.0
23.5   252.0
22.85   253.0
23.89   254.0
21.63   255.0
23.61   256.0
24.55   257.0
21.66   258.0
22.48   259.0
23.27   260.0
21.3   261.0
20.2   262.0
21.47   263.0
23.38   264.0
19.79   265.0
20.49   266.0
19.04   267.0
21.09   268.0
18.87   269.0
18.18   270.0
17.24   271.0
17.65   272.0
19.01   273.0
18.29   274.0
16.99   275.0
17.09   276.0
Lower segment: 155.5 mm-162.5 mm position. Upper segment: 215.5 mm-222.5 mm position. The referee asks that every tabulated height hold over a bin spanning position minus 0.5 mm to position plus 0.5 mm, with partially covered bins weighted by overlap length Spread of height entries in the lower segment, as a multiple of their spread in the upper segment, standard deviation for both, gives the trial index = 1.16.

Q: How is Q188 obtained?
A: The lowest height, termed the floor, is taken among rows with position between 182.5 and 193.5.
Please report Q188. 22.17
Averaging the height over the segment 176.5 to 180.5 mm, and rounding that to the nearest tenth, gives 24.0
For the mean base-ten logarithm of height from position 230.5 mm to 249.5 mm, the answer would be 1.38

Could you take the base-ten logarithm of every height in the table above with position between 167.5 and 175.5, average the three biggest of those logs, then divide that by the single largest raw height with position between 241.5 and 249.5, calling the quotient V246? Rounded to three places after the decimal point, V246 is 0.049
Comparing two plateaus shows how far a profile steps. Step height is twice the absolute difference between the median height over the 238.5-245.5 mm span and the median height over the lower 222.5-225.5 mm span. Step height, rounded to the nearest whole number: 8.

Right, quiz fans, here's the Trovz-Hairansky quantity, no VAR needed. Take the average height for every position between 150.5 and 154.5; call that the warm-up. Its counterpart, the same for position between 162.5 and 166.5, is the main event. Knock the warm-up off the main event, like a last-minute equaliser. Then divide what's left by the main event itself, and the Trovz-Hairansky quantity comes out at 0.139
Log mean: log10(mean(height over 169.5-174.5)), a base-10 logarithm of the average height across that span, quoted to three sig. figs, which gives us 1.37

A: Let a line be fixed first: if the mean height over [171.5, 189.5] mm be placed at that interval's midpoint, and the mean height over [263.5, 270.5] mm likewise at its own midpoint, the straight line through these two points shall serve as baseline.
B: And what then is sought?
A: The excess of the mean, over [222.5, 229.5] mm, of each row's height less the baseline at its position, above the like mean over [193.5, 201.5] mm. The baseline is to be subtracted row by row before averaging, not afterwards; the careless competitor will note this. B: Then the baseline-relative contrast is 4.3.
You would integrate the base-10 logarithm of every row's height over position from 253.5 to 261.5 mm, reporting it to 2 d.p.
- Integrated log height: 10.86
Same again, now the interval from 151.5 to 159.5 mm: 10.27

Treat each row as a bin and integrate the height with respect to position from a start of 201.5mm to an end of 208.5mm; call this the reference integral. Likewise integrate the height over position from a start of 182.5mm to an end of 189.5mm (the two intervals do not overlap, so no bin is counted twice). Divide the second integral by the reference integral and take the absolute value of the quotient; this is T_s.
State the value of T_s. 1.10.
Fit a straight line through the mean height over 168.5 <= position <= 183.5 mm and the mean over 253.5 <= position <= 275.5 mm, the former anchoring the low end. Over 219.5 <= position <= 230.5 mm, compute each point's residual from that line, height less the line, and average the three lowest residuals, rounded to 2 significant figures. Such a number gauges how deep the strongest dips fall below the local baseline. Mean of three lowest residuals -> 2.7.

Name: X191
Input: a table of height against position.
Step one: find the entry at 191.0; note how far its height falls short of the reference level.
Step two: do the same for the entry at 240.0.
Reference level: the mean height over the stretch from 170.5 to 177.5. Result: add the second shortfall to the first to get -1.8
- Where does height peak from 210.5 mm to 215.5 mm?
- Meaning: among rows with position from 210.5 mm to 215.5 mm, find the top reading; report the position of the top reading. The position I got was 215.0 mm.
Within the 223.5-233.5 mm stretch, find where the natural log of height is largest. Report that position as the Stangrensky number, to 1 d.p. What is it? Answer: 225.0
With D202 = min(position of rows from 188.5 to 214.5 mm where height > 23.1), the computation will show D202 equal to 189.0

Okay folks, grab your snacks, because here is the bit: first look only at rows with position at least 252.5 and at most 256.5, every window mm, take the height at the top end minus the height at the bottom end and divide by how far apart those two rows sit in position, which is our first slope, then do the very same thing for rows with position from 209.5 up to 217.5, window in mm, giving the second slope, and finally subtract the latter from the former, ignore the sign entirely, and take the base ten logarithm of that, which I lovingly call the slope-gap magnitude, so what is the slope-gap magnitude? -1.3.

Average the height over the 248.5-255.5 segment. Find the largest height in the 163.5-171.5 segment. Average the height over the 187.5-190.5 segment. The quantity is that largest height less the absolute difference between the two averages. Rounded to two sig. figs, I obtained 21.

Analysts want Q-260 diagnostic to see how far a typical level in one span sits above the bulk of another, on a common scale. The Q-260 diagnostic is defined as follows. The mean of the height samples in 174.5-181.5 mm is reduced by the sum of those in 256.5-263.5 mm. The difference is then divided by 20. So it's -6.5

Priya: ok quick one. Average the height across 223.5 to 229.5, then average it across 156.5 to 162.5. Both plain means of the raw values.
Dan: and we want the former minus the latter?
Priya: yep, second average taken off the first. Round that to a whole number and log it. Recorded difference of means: 6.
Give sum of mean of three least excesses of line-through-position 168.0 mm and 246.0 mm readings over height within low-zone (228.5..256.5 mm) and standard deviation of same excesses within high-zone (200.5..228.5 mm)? 2.1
